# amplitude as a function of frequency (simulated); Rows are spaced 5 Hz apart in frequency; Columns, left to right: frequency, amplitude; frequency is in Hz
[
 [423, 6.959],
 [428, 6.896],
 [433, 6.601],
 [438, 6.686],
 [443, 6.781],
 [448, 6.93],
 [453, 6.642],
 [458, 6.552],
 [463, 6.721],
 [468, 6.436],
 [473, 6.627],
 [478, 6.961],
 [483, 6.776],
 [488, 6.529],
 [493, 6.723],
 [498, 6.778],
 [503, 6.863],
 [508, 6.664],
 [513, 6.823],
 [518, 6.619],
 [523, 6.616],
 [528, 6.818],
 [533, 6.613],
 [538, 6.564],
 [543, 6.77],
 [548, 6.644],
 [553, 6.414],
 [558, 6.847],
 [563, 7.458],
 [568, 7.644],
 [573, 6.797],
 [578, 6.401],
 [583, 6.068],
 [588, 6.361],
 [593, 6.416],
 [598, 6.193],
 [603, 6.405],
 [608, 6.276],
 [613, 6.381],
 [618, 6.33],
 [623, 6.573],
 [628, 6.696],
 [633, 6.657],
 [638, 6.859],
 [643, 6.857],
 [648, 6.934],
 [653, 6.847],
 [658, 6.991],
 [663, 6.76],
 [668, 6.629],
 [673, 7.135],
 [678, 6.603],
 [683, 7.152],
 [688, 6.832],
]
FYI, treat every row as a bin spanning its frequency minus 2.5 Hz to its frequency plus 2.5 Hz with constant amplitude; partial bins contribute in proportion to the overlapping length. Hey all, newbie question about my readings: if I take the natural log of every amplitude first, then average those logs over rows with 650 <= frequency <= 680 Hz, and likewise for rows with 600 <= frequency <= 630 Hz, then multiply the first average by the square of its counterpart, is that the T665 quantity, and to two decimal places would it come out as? 6.66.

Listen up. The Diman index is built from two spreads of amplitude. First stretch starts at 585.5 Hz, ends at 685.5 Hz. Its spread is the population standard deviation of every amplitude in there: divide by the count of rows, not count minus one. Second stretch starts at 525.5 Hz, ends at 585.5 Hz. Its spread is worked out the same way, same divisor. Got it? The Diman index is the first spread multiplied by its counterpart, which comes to 0.116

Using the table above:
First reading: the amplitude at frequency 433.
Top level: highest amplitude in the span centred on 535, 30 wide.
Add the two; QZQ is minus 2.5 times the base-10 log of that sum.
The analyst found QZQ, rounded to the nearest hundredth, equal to -2.82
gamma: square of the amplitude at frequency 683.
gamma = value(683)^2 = 51.2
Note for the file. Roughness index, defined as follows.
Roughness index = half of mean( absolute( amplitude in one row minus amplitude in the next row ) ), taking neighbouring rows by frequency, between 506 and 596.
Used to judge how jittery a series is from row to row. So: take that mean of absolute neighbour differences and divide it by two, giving 0.13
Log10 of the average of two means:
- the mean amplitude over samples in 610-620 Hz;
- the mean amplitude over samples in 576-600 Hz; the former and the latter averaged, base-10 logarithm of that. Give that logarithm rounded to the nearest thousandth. 0.801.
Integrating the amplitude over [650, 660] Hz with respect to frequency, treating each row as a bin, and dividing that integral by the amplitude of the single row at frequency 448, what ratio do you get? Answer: 9.98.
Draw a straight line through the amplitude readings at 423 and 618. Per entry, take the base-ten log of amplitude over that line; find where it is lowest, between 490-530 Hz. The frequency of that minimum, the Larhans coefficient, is 518 Hz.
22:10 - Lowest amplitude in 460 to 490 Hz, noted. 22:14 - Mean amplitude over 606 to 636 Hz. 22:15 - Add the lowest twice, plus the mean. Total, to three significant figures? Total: 19.4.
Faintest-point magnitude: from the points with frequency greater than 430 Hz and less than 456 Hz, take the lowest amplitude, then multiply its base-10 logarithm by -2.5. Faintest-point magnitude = -2.05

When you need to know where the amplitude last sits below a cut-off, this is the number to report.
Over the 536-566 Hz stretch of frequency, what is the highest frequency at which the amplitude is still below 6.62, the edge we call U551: 553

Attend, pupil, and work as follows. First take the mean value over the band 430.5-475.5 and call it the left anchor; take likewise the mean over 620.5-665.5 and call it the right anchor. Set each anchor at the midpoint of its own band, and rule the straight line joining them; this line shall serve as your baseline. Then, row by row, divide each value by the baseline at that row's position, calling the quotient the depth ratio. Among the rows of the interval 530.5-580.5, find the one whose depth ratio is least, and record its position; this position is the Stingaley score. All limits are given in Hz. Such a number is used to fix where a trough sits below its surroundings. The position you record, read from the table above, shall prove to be 578 Hz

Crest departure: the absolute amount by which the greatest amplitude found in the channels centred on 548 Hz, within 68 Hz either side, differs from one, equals 6.64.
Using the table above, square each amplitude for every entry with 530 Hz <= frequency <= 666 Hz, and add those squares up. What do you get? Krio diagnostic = 1200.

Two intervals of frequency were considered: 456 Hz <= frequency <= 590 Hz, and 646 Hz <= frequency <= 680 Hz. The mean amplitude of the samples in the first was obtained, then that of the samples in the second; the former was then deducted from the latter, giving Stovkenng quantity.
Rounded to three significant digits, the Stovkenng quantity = 0.136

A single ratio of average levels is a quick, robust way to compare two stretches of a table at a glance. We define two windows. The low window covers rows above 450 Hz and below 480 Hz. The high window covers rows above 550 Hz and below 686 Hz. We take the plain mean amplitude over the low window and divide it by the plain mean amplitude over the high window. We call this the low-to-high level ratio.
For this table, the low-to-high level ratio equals 0.99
